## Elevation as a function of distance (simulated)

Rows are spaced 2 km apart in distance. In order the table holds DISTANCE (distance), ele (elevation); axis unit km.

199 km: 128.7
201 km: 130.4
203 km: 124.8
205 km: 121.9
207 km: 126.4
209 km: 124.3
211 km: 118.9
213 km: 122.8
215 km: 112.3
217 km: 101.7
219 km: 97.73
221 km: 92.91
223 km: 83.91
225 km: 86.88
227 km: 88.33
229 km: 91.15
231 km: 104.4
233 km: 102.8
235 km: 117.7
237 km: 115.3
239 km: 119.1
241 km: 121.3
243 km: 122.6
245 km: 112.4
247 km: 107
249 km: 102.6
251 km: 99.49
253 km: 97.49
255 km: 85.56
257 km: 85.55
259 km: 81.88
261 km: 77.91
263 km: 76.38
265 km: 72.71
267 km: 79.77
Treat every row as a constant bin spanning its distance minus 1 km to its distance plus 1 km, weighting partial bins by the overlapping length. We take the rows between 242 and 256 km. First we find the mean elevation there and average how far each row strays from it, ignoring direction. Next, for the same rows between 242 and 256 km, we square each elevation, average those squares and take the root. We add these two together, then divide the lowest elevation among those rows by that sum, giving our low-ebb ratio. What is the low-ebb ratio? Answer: 0.76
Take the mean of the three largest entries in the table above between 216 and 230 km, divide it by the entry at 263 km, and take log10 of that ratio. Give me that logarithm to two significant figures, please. 0.11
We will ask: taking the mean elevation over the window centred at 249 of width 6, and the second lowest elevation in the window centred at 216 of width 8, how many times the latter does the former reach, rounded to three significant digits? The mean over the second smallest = 1.01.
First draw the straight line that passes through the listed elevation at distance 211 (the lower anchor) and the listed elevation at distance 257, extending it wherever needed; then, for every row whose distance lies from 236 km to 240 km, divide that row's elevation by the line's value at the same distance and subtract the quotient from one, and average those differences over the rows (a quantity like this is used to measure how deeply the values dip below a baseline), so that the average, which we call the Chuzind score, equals -0.18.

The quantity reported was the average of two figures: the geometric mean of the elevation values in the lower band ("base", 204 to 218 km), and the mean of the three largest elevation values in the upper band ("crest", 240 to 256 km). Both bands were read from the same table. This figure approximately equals 118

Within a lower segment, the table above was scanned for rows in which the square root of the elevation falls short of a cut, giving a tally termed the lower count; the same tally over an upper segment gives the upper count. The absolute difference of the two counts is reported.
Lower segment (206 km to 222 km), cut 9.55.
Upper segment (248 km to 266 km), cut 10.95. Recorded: 9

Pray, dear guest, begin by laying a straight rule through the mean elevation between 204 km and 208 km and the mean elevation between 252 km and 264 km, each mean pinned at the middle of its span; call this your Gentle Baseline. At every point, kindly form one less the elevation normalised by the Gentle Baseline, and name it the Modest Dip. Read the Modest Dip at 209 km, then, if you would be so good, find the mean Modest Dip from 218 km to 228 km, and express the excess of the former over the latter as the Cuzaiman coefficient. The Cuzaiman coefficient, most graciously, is -0.21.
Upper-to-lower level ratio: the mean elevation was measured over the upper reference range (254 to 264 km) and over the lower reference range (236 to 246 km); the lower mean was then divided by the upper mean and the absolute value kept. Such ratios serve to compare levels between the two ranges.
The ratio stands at 1.5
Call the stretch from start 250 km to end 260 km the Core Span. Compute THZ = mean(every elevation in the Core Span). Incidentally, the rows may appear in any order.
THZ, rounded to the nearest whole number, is 90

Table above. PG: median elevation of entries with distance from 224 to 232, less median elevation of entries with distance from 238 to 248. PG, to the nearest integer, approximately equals -29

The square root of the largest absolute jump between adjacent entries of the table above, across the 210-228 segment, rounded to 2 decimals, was 3.26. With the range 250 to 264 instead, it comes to 3.45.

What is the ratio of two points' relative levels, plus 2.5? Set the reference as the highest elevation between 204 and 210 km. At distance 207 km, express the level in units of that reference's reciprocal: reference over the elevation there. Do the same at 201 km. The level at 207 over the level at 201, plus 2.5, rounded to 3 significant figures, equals 3.53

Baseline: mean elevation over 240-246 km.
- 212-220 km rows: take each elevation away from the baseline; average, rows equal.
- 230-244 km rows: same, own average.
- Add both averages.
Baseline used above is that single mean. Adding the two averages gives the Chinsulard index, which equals 14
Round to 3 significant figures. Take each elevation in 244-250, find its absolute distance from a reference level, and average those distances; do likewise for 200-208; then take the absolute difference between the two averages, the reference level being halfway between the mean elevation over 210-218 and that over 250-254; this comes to 16.1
